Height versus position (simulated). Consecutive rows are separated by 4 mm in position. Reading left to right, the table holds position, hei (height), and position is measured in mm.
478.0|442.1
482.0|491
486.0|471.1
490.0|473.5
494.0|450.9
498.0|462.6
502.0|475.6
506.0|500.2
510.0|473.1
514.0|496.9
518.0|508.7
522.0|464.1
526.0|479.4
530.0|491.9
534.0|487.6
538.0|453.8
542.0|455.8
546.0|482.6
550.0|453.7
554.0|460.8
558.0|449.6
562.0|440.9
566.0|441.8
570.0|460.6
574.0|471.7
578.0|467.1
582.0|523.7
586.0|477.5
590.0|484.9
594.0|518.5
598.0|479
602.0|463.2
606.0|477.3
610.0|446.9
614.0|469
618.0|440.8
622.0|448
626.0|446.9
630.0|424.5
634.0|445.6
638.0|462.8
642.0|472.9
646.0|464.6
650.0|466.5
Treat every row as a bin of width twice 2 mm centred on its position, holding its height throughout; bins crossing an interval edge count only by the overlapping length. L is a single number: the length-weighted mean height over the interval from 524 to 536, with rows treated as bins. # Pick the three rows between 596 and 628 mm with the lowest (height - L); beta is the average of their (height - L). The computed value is -41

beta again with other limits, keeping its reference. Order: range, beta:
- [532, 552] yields -32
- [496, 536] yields -20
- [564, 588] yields -30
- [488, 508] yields -24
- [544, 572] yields -42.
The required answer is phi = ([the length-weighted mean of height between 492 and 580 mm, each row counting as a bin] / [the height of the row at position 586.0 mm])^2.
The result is 0.97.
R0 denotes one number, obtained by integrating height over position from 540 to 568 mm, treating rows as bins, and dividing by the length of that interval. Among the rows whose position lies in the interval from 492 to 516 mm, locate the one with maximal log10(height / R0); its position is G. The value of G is 506.0 mm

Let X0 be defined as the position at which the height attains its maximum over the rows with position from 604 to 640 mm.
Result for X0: 606.0 mm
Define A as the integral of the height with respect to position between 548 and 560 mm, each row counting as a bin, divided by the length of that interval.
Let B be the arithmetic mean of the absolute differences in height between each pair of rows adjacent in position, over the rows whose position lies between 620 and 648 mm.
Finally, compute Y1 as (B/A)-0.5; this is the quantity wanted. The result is -0.471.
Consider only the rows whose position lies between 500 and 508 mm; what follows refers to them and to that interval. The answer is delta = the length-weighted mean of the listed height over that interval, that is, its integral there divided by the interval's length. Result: 488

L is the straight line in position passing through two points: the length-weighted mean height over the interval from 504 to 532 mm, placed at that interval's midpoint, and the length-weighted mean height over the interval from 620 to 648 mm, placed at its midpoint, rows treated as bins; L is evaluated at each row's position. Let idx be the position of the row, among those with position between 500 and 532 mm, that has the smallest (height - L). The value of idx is 522.0 mm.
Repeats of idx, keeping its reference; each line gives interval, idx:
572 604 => 578.0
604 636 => 630.0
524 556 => 538.0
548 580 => 562.0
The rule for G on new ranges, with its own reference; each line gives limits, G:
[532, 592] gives 582.0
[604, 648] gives 606.0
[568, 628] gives 582.0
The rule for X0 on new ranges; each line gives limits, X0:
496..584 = 582.0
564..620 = 582.0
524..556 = 530.0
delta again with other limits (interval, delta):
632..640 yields 454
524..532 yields 486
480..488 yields 481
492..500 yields 457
